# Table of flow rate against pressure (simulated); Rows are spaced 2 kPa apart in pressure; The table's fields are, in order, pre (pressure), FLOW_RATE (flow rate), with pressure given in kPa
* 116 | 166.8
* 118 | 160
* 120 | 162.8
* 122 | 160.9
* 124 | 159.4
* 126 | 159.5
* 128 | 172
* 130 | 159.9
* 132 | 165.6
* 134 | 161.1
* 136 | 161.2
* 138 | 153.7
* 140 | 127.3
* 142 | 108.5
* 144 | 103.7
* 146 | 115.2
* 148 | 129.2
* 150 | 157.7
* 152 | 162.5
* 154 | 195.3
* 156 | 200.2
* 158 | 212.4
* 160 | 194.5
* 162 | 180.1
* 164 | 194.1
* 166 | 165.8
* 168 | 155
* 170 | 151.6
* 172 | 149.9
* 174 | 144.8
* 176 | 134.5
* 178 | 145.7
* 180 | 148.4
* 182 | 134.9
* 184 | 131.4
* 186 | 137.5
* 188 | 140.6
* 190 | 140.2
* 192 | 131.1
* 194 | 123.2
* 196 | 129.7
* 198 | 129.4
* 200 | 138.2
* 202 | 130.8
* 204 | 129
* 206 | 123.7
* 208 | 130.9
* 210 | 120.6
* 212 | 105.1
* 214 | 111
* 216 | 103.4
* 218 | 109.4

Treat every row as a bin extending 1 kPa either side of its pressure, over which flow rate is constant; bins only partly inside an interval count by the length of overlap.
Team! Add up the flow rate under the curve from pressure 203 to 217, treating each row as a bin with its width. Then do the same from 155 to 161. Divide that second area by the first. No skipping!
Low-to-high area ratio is 0.74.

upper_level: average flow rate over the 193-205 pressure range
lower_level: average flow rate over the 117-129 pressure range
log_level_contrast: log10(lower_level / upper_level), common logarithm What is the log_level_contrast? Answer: 0.10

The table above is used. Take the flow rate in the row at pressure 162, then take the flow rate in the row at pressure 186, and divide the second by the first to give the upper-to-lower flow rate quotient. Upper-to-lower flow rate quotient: 0.76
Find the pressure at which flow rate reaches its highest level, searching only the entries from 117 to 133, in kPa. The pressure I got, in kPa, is 128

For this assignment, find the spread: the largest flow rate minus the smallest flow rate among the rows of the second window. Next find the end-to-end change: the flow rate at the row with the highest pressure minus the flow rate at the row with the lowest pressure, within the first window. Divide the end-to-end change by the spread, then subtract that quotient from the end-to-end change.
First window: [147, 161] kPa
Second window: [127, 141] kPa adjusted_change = 64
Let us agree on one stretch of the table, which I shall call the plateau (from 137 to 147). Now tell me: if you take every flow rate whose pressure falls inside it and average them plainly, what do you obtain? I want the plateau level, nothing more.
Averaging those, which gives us 122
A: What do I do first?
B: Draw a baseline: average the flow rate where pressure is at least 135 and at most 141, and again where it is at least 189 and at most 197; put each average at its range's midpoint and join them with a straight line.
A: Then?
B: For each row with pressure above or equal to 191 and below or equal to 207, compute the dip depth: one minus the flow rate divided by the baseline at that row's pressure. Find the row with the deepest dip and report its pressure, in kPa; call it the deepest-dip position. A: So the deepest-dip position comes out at 194 kPa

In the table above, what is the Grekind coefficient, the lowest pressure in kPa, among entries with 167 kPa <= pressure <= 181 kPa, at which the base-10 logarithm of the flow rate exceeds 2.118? 168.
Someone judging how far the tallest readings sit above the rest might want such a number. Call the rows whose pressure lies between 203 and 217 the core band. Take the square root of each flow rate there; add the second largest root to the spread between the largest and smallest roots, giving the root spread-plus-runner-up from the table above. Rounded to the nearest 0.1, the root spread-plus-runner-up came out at 12.6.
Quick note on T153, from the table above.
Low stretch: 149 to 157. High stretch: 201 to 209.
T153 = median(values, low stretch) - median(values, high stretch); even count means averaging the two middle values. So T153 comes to 49.0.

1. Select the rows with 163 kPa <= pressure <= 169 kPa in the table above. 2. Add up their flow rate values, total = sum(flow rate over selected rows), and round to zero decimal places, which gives 515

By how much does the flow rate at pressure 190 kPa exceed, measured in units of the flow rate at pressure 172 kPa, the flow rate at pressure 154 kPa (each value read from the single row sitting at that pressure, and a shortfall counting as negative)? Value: -0.37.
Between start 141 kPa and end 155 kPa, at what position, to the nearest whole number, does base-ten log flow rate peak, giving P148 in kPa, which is 154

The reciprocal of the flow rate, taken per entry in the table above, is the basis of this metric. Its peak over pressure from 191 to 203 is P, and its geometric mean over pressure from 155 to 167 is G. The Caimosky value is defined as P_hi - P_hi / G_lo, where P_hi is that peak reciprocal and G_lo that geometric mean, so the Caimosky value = -1.5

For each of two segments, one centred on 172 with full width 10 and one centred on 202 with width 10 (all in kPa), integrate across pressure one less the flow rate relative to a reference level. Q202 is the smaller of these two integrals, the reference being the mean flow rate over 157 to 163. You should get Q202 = 2.5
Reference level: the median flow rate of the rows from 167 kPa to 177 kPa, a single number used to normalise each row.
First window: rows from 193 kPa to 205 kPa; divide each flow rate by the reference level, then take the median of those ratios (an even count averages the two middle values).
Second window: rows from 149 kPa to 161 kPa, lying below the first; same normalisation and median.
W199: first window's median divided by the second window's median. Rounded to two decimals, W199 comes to 0.66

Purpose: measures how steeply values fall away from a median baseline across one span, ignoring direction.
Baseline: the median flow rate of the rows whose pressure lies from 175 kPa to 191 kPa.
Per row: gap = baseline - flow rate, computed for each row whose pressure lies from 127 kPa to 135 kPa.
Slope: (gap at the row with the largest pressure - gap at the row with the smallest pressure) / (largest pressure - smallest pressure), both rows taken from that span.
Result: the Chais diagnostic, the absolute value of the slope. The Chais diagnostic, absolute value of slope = 1.8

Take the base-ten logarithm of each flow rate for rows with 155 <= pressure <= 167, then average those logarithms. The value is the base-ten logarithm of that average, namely 0.358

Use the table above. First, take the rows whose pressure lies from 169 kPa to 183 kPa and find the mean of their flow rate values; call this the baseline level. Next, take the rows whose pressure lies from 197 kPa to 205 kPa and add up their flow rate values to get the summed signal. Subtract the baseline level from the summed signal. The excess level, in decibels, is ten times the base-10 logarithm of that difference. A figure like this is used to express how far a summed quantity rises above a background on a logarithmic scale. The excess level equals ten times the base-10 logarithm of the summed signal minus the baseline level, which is 25.8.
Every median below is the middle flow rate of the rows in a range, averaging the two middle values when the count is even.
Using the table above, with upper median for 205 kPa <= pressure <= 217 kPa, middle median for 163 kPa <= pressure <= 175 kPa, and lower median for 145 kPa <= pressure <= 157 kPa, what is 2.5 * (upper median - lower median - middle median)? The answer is -494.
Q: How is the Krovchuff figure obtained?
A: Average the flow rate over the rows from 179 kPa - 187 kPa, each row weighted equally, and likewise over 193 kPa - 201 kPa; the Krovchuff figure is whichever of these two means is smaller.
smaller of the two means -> 130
